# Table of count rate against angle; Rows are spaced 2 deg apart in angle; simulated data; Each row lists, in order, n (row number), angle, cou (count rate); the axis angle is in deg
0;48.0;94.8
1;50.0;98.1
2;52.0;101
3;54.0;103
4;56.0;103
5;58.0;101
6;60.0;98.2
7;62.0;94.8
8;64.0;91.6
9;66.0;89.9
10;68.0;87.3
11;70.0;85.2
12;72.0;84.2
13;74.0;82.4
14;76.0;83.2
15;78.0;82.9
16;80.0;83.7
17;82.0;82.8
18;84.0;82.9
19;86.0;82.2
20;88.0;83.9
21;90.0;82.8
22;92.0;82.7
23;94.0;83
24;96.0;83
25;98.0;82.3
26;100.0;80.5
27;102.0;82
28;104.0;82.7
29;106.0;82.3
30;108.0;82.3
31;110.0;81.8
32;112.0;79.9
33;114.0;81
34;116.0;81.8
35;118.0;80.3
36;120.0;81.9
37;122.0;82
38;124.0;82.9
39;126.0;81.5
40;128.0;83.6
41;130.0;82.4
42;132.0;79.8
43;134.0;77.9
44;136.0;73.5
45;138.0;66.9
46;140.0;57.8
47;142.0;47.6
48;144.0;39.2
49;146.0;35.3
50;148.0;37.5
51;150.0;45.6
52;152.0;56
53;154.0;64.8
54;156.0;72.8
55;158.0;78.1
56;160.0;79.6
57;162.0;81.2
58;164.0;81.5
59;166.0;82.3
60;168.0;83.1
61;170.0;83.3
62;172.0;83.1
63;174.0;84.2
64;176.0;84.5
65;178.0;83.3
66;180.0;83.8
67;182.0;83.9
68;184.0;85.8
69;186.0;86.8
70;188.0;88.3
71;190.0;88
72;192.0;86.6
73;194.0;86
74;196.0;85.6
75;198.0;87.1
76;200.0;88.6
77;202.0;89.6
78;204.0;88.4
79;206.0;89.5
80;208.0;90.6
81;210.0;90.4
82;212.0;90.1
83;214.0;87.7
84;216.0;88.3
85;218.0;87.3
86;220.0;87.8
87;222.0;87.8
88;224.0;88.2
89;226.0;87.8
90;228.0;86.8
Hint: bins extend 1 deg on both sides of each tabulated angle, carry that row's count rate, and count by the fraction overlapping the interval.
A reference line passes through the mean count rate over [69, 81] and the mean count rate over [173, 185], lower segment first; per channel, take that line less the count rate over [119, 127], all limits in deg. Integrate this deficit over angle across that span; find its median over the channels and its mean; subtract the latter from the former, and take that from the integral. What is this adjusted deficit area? 14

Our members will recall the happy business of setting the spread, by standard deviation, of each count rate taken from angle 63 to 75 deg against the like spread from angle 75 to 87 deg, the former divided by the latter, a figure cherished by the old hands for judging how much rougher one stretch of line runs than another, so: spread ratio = 7.1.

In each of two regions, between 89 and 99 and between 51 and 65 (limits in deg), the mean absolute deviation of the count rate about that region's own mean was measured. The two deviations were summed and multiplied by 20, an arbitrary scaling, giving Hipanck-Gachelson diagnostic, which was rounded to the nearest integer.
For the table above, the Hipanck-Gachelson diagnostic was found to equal 74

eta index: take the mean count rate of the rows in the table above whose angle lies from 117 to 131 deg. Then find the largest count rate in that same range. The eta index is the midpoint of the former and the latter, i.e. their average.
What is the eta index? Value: 83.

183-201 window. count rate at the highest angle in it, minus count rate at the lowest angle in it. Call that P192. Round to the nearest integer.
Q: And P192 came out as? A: 3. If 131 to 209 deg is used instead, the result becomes 11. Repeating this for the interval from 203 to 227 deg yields -1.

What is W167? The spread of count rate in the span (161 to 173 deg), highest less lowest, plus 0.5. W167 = 2.6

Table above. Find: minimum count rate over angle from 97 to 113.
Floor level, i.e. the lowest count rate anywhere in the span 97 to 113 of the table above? 79.9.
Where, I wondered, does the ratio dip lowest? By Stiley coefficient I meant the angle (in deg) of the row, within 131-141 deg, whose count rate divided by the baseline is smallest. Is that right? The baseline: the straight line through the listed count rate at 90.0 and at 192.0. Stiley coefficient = 140.0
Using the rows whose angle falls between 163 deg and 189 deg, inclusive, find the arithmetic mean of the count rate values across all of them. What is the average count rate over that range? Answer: 84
